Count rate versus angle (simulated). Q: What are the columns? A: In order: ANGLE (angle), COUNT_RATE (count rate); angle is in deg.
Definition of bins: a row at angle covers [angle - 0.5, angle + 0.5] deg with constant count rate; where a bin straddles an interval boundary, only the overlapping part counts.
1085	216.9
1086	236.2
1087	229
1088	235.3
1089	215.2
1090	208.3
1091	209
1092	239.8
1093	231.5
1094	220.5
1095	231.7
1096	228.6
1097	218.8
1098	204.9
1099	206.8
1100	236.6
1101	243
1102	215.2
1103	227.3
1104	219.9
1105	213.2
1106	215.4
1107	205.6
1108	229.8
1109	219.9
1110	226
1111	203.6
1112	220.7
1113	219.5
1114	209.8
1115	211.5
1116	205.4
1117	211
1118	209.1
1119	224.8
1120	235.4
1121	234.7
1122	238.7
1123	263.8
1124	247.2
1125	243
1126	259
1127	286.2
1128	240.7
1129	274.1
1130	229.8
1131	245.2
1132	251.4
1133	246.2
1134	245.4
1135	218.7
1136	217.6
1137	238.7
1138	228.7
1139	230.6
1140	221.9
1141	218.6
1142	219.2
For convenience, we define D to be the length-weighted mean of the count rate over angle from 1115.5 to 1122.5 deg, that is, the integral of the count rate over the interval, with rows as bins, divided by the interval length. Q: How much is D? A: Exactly 223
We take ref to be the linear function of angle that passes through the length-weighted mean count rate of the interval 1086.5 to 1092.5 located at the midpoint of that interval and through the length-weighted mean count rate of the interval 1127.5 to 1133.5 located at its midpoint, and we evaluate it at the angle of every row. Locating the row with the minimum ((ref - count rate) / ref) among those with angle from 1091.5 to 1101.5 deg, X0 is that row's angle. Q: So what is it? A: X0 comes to 1092 deg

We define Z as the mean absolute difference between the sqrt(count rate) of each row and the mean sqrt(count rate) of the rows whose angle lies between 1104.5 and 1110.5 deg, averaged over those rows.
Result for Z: 0.23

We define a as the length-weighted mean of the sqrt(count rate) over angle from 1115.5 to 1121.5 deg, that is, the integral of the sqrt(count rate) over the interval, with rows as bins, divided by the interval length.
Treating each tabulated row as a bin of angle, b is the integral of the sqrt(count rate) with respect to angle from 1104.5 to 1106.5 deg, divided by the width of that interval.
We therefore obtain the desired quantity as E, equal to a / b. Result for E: 1.01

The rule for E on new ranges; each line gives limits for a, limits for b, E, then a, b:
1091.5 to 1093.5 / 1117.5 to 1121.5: 1.02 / 15.4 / 15.0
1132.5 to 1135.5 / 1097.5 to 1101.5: 1.03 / 15.4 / 14.9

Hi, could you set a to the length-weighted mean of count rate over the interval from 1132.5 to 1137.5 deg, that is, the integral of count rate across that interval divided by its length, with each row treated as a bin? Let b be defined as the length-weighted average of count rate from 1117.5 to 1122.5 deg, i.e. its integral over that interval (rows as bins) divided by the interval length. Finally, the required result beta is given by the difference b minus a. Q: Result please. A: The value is -5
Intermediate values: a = 233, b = 229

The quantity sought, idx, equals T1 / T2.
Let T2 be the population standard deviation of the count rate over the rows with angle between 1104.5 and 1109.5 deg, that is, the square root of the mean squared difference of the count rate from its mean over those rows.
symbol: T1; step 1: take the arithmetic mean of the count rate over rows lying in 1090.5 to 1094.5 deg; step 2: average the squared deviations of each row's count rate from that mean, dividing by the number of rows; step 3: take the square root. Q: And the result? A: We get 1.5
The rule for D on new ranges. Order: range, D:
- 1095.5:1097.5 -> 224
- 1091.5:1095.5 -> 231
